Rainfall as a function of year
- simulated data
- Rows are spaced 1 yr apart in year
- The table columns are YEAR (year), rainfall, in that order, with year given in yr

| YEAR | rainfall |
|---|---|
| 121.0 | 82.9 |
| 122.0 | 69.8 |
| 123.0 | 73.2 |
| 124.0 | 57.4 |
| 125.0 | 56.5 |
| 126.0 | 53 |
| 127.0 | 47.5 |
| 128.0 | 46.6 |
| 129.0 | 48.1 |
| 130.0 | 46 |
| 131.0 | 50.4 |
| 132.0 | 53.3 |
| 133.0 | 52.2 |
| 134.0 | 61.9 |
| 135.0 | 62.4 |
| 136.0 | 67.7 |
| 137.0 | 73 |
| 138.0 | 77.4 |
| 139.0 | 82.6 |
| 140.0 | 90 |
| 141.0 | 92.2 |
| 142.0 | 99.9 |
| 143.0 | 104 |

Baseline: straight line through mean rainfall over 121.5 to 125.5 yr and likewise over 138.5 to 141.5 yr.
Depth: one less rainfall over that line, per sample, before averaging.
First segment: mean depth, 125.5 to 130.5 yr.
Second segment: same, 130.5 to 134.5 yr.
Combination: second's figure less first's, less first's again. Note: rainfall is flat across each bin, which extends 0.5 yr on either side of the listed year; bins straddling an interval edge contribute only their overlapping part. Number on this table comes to -0.34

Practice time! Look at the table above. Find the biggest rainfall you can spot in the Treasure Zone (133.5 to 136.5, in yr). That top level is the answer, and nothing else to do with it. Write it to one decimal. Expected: 67.7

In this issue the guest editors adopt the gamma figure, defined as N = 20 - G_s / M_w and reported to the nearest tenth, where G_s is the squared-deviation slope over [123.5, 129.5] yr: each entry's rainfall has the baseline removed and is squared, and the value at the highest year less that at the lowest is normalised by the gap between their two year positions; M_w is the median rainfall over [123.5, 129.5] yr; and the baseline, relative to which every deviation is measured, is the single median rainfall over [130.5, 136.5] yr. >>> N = 19.6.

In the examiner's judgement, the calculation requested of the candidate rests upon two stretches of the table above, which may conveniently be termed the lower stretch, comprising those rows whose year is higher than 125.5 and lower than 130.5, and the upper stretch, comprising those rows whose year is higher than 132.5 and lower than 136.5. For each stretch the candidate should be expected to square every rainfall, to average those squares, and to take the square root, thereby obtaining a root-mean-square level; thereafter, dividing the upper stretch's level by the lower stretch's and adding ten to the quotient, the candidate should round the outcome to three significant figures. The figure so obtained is 11.3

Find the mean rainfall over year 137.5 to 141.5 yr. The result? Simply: 86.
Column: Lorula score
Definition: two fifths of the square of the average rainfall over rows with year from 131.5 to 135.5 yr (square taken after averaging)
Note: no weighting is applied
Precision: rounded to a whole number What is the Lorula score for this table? 1320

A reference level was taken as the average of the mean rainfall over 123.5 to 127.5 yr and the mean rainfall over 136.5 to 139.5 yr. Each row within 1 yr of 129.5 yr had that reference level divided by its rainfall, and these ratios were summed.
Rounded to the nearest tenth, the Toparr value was 2.8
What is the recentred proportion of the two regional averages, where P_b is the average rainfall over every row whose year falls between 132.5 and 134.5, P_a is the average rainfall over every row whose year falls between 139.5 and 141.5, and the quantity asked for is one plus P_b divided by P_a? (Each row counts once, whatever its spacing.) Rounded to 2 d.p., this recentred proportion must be 1.63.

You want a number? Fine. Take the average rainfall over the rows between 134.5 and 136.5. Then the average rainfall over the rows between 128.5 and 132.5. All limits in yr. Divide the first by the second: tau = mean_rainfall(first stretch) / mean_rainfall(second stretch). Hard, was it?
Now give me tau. 1.3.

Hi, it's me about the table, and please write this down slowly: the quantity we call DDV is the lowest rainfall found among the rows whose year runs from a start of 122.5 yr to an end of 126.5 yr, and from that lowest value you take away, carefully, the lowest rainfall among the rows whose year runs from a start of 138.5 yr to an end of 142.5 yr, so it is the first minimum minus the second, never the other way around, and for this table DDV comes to -30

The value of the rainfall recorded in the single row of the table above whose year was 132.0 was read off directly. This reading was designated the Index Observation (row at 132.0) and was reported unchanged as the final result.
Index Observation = 53.3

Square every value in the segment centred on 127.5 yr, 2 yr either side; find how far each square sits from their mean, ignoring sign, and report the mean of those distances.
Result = 211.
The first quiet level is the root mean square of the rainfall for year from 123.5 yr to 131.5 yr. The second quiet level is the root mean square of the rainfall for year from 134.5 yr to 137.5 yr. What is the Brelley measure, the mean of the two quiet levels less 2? 57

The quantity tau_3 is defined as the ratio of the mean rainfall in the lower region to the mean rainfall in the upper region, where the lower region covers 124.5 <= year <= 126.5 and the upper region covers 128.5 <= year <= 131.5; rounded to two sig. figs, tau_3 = 1.1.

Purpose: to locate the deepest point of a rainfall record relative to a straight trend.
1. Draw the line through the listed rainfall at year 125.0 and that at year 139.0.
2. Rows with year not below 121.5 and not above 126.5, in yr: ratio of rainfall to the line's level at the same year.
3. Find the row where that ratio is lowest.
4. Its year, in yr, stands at 126.0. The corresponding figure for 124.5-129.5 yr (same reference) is 128.0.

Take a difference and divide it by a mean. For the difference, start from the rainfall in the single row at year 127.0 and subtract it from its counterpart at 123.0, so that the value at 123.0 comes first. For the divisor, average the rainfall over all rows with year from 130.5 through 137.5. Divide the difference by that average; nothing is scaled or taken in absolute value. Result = 0.4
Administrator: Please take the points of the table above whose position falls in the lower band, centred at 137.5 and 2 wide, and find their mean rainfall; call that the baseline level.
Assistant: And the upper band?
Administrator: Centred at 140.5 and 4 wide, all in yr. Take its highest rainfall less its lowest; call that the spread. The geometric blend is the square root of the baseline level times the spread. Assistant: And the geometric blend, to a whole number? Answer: 36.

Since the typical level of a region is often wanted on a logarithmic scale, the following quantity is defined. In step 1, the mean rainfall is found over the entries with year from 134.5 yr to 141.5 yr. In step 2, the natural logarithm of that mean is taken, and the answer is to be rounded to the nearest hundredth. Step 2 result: 4.36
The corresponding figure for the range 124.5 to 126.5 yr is 4.00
